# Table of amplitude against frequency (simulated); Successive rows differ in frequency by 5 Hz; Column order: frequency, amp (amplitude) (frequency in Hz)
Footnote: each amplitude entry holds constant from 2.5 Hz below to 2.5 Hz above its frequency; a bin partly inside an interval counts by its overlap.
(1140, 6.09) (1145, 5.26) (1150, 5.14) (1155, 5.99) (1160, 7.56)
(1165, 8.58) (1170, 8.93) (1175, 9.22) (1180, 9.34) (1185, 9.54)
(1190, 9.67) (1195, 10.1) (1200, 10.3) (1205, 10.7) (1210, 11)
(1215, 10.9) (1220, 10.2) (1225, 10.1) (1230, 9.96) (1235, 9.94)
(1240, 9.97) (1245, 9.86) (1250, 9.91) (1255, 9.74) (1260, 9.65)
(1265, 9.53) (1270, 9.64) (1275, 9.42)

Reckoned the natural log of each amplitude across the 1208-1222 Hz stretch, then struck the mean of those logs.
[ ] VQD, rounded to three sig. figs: 2.37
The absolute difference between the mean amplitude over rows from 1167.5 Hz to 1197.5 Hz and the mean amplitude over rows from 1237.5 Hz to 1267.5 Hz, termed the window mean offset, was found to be 0.31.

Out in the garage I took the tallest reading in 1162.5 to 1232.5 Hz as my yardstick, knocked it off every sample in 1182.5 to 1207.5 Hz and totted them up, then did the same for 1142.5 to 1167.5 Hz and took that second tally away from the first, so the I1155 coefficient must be 17.8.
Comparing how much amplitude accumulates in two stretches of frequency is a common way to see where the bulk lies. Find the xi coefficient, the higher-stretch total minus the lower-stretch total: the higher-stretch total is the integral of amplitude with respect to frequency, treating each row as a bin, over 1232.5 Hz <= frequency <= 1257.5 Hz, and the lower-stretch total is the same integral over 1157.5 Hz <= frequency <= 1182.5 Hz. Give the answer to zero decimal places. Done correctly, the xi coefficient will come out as 29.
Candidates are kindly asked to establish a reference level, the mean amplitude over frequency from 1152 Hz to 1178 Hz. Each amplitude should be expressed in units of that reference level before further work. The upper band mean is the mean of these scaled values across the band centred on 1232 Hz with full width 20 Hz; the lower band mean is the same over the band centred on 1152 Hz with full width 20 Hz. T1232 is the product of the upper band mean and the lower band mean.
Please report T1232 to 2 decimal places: 0.92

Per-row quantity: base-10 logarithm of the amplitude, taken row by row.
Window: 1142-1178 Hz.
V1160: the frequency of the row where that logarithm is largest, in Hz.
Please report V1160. 1175 Hz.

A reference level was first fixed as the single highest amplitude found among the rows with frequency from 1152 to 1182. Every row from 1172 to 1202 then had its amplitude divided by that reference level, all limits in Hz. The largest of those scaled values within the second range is 1.10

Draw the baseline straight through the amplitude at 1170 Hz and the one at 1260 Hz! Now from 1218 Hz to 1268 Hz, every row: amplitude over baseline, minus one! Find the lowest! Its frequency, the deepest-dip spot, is 1265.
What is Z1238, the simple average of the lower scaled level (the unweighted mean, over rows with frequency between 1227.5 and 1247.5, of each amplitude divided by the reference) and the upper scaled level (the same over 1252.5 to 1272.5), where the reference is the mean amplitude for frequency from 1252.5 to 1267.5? 1.015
